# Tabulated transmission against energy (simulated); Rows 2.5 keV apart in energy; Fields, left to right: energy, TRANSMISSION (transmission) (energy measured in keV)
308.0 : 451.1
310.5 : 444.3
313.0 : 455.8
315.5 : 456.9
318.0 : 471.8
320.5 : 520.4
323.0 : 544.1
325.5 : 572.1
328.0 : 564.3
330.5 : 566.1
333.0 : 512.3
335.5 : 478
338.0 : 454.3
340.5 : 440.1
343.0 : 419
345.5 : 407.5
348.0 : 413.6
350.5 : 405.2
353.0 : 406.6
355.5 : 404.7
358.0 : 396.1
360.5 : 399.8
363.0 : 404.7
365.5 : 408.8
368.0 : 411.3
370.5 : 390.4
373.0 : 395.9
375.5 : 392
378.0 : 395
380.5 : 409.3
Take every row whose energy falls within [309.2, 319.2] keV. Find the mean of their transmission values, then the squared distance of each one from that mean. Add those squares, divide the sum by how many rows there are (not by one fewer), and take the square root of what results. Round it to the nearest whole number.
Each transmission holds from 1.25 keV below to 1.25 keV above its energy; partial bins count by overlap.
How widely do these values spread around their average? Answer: 10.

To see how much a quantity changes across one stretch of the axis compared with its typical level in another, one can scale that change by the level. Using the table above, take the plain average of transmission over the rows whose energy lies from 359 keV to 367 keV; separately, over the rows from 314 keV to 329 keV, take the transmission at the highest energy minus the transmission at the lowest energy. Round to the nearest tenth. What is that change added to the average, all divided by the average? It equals 1.3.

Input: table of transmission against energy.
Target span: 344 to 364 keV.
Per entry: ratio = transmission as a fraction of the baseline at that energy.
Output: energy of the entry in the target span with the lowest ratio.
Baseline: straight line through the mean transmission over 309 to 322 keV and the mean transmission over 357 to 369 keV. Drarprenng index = 345.5 keV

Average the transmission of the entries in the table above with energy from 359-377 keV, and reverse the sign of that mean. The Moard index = -400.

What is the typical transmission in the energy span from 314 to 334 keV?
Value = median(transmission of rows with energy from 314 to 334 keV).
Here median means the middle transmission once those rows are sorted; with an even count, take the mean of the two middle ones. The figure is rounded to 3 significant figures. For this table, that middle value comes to 532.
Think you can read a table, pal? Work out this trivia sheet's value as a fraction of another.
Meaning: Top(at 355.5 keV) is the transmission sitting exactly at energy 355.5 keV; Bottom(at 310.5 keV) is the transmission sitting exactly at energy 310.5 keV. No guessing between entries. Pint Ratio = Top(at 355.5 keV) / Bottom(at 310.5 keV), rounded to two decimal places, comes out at 0.91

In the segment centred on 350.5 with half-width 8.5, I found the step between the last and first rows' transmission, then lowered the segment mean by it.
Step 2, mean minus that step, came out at 430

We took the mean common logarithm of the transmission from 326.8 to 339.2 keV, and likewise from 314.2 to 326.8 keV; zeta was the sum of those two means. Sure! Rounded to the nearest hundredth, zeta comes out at 5.42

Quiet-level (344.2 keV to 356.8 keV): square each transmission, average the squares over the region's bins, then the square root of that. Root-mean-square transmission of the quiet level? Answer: 408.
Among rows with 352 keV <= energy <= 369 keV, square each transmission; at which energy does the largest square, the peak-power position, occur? 368.0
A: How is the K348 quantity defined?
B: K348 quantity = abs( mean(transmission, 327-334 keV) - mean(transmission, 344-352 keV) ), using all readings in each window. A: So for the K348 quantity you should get 139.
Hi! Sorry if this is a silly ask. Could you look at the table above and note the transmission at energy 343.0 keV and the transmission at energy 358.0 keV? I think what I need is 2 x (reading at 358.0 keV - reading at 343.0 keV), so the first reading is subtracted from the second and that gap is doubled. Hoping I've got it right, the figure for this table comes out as -46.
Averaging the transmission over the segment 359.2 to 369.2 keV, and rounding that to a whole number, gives 406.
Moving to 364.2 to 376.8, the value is 400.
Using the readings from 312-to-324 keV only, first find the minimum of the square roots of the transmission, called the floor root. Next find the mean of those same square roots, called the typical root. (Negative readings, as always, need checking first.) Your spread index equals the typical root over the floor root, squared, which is 1.07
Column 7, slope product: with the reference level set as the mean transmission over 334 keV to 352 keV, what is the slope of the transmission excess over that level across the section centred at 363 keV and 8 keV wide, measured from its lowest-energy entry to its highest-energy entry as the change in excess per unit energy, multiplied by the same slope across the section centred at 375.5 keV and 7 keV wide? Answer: 0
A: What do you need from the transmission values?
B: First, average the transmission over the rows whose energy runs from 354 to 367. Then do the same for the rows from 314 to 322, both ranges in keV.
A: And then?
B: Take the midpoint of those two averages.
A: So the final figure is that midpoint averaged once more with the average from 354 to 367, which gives 423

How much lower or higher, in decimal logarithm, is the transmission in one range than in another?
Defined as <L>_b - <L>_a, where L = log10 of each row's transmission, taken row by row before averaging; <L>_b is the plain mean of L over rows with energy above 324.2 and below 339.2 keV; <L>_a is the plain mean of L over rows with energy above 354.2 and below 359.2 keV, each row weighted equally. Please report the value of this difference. 0.12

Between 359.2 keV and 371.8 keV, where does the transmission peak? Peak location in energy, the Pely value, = 368.0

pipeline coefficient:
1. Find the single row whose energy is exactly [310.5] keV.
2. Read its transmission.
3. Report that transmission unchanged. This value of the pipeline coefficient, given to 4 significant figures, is 444.3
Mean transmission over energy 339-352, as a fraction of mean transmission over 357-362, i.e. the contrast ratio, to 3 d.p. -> 1.048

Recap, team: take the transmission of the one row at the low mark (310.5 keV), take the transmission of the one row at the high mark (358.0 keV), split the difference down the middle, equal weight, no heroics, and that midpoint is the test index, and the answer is 420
